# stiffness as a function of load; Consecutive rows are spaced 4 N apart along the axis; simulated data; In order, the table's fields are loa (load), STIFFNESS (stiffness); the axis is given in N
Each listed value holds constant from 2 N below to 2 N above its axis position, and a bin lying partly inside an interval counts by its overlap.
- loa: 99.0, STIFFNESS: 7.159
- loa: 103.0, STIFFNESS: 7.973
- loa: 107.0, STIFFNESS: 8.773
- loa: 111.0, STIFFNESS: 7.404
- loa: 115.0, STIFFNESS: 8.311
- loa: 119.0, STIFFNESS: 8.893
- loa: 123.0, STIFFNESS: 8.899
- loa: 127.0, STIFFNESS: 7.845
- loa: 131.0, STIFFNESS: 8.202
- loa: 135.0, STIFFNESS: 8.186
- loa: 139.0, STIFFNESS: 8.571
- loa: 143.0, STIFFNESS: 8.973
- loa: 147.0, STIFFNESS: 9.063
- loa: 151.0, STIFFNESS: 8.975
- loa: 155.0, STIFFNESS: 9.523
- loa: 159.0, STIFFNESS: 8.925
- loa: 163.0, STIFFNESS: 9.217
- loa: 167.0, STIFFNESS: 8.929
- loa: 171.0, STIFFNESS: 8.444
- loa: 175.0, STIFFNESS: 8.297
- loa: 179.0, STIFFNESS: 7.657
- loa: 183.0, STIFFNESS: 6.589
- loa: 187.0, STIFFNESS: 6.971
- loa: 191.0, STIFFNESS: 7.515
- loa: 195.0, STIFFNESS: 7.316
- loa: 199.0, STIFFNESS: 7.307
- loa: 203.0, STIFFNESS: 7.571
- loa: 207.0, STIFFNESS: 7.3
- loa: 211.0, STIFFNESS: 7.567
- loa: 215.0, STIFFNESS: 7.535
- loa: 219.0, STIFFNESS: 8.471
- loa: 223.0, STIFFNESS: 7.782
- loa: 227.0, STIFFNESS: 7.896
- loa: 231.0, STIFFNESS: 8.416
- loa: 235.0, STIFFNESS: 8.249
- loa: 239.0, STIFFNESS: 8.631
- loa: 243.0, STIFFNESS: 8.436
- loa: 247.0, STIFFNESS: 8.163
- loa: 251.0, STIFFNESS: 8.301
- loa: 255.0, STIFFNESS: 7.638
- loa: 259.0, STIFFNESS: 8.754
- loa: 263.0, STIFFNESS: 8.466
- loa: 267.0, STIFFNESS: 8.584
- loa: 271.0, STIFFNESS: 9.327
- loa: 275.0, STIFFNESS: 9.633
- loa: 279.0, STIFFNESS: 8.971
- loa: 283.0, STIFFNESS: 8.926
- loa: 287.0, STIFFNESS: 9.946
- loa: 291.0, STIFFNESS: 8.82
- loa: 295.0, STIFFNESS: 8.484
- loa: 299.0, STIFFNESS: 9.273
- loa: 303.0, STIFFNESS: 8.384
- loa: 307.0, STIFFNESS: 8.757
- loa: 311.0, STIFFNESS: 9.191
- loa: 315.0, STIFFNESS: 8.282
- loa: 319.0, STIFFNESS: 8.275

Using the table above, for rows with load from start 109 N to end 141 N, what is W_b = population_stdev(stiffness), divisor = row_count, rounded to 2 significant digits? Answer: 0.48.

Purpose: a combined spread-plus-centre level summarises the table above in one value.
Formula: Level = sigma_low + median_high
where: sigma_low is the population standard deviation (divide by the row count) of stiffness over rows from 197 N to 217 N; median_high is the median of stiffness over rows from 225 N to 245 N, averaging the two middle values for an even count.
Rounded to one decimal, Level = 8.5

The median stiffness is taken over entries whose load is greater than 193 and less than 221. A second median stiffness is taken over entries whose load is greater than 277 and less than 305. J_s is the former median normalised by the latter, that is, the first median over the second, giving 0.84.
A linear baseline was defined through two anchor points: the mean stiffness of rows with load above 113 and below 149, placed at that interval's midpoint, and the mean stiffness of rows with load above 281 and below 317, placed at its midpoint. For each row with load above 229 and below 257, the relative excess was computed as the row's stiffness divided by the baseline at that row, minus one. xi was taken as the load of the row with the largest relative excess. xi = 239.0 N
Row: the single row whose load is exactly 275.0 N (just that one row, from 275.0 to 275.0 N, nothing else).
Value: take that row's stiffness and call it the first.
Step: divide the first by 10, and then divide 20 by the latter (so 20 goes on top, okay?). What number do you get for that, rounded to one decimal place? 20.8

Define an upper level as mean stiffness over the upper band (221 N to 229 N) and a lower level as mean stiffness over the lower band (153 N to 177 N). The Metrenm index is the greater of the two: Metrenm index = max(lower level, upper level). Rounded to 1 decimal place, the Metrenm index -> 8.9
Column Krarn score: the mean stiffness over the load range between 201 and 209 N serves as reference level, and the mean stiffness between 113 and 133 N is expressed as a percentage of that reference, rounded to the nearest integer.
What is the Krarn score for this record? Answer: 113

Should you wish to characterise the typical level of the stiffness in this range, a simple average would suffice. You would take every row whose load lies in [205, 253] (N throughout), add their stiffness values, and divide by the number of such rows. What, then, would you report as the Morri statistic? 8.1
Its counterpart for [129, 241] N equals 8.1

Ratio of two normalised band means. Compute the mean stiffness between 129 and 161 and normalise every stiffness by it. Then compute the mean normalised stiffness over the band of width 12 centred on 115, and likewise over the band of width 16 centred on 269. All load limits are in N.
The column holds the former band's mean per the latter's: 0.91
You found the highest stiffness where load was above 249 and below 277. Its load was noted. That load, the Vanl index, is 275.0 N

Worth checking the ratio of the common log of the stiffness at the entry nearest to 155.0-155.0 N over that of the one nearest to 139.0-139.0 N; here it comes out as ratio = 1.05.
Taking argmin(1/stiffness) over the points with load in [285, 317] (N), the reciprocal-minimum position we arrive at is 287.0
